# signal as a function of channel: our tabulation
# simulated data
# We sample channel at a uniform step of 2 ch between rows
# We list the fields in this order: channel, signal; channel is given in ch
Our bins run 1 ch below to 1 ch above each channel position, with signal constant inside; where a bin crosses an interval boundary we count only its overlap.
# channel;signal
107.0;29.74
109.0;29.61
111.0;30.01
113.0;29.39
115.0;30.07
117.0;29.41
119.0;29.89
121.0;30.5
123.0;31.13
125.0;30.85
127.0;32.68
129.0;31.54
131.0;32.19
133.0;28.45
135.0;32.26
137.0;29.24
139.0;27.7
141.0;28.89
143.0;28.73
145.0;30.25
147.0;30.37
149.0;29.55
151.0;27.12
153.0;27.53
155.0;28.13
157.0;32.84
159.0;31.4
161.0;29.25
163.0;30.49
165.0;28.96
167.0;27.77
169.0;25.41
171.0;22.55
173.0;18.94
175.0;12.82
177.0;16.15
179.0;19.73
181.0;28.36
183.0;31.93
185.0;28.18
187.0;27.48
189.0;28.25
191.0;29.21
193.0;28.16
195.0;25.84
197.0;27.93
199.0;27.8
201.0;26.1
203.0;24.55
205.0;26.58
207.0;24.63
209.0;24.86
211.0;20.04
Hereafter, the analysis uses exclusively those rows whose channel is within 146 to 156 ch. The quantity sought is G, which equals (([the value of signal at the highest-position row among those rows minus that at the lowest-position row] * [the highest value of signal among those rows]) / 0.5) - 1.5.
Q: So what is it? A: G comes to -138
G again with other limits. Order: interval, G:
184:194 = -3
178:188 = 493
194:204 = -74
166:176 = -832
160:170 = -236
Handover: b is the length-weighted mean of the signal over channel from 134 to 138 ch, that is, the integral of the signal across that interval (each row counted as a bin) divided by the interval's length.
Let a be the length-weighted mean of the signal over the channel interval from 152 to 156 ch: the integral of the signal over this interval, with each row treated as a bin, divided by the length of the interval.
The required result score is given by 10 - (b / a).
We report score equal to 8.90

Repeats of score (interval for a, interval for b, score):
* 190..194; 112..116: 8.96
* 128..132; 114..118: 9.07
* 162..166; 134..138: 8.97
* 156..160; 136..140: 9.11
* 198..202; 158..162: 8.87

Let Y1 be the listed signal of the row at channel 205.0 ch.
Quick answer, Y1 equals 26.58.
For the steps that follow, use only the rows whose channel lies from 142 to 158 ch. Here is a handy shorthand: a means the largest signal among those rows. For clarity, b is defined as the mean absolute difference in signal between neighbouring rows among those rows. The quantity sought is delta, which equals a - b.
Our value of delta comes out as 31.3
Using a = 32.84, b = 1.5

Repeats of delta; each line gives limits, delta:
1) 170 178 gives 18.2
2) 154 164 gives 30.5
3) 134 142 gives 30.3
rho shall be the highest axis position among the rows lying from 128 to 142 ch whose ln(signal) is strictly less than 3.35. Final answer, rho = 139.0 ch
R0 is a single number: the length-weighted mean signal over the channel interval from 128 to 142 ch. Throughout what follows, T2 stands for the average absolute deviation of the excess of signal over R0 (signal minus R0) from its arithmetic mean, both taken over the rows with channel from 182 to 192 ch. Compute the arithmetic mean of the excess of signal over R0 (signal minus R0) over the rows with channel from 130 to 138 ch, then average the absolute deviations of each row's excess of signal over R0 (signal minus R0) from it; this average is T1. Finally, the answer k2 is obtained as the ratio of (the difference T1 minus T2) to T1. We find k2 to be 0.3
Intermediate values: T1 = 1.7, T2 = 1.2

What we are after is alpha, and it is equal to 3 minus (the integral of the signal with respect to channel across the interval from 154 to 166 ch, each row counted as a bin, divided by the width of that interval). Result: -27.2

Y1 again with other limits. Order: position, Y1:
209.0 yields 24.86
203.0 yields 24.55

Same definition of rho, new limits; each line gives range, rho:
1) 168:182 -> 181.0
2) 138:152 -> 151.0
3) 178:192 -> 189.0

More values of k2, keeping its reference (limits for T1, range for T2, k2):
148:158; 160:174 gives -0.9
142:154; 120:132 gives 0.4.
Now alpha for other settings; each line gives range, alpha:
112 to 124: -27.1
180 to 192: -25.9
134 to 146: -26.5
